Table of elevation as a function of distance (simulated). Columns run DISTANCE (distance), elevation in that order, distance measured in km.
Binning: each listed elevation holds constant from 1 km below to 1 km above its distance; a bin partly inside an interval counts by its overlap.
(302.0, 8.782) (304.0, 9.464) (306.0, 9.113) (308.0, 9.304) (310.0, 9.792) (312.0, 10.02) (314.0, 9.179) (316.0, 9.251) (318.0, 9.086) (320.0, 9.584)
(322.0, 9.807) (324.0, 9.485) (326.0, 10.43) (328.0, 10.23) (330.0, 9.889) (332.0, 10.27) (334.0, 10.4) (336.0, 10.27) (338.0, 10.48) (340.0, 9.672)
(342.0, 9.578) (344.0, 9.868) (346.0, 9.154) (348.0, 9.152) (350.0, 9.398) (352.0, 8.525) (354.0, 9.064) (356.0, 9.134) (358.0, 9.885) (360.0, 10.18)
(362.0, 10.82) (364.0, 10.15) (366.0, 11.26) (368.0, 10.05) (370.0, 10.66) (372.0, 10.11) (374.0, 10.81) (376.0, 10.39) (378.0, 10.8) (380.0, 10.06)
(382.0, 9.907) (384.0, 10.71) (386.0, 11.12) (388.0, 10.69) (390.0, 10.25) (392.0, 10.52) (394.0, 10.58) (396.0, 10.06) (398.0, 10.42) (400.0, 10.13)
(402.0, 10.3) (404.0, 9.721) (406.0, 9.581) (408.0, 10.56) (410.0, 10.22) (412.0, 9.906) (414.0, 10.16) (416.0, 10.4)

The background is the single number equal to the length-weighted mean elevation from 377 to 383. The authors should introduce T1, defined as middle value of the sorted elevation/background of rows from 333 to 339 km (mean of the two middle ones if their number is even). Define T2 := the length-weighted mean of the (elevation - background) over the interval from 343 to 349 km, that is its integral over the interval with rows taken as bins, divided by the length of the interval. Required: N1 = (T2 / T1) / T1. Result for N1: -0.84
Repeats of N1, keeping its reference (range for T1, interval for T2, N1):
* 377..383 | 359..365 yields 0.13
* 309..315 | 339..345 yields -0.60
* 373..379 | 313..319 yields -0.98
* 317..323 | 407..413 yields -0.03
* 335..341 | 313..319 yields -1.08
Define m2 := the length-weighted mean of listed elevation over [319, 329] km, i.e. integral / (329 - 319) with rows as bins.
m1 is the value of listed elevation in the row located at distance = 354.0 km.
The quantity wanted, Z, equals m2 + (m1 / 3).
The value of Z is 12.9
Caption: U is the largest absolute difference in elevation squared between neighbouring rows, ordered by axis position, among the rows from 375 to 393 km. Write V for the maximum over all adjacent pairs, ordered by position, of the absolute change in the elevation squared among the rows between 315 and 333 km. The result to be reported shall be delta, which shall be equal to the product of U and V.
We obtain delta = 312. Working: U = 17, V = 19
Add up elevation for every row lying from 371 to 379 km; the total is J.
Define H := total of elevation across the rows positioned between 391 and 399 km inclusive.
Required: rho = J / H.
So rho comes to 1.01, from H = 41.6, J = 42.1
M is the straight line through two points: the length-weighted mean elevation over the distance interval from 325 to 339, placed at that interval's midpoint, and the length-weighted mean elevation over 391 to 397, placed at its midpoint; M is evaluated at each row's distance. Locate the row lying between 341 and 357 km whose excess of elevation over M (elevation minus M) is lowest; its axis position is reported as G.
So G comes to 352.0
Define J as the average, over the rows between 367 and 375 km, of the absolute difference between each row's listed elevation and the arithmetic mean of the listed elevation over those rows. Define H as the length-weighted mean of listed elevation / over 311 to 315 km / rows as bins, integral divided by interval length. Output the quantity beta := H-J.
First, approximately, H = 9.6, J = 0.33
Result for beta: 9.3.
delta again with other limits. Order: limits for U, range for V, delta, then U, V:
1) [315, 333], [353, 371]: 485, 19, 26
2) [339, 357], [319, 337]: 294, 16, 19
